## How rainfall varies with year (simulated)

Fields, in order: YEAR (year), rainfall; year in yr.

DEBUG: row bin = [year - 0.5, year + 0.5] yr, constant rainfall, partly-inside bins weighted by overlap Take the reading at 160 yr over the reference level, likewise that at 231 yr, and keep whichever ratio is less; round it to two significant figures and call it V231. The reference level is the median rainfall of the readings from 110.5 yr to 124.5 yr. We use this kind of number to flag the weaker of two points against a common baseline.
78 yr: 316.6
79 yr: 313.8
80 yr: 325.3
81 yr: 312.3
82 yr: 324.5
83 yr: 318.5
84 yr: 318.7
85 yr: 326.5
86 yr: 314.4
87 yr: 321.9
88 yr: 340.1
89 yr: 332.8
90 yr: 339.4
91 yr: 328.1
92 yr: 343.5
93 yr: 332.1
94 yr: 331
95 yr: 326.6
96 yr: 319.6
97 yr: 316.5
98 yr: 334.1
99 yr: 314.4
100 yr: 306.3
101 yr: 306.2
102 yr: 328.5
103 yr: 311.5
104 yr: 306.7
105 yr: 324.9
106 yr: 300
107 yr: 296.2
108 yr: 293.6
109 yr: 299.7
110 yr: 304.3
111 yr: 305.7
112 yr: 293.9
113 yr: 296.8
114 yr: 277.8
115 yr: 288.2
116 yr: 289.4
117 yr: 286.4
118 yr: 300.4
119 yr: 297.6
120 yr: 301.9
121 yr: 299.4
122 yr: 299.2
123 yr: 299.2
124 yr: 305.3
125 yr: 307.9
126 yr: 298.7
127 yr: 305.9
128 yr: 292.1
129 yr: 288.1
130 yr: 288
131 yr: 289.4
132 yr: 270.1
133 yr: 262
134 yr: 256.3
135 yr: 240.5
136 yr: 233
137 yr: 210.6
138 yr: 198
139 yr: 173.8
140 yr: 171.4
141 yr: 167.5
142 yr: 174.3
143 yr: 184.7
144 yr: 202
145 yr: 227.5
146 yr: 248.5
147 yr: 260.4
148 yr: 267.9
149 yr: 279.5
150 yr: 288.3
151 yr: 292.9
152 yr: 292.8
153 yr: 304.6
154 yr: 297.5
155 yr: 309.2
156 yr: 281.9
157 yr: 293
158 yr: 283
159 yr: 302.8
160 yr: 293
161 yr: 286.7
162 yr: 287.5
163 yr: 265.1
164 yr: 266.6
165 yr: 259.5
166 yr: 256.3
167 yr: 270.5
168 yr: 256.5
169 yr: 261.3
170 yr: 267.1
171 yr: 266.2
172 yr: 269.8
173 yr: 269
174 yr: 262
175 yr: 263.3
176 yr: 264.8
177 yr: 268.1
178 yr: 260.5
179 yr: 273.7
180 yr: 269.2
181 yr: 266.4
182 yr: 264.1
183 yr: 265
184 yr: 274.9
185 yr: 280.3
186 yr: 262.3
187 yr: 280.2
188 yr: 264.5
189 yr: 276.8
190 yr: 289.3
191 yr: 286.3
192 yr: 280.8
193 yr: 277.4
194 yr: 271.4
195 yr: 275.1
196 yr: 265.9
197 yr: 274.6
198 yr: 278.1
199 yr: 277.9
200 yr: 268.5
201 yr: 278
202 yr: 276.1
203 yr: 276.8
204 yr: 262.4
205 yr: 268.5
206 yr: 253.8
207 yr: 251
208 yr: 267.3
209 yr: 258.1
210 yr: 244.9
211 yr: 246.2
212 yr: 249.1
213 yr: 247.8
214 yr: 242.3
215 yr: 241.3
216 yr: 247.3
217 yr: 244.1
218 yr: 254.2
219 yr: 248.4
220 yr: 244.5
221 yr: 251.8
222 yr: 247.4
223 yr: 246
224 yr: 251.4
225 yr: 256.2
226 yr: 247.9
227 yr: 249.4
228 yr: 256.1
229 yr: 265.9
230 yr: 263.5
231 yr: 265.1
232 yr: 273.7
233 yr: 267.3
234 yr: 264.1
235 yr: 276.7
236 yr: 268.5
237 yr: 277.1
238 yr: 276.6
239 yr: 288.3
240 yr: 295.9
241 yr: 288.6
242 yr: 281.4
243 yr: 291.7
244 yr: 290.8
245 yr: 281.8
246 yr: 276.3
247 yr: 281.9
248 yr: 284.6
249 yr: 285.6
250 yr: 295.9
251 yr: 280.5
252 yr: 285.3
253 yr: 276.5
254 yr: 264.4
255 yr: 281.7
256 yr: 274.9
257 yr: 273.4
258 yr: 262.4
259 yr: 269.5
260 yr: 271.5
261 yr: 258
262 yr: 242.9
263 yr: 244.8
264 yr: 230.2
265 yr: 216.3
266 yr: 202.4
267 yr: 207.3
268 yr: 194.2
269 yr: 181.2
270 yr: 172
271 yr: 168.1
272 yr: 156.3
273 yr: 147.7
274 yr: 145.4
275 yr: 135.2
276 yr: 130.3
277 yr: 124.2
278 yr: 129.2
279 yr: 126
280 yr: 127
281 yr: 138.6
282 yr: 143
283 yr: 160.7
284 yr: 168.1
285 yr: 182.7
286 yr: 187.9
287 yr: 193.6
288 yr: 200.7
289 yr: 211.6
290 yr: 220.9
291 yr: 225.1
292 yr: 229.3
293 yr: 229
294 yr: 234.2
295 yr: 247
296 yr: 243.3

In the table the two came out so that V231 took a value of 0.89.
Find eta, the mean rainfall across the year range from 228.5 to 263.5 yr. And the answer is 275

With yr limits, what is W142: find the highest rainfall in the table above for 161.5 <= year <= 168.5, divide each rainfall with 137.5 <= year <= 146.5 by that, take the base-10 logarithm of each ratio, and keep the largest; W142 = -0.06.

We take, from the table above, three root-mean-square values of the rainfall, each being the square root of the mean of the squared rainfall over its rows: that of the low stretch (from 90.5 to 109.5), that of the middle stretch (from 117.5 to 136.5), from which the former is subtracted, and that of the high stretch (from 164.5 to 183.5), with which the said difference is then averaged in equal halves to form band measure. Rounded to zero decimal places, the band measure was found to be 117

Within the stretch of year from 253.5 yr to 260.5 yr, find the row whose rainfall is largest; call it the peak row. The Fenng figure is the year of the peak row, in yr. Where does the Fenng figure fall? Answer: 255 yr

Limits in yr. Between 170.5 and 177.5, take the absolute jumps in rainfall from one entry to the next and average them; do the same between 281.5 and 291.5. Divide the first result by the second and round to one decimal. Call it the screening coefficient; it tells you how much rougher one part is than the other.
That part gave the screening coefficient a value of 0.3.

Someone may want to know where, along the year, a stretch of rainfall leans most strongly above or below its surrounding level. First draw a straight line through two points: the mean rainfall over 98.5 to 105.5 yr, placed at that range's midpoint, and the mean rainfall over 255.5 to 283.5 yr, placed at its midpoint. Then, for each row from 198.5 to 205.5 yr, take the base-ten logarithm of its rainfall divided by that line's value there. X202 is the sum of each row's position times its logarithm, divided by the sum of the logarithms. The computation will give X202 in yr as 201.9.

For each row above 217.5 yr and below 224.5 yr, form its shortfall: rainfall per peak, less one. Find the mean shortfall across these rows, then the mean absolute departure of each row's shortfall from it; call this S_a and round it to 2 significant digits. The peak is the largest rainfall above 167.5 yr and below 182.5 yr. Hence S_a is 0.011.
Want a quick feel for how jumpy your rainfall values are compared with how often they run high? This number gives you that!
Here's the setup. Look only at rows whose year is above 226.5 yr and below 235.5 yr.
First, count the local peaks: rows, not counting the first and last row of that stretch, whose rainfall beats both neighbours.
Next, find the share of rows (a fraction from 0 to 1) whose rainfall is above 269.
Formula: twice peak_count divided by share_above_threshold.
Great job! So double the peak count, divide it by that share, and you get 18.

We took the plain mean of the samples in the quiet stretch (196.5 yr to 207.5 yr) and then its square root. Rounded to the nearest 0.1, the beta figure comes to 16.4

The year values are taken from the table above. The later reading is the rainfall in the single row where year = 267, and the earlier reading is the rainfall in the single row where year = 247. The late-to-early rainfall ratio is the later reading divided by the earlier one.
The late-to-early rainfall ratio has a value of 0.74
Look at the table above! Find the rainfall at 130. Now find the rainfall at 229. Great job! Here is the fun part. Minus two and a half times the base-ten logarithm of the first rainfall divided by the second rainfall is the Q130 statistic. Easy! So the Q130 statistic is -0.09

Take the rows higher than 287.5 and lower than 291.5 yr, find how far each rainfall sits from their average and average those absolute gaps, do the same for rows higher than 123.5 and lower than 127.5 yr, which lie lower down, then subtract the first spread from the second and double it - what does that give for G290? -11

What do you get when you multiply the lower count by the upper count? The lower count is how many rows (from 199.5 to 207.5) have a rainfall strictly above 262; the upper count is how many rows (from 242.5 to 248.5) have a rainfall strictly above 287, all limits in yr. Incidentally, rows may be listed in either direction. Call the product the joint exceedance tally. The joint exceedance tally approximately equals 12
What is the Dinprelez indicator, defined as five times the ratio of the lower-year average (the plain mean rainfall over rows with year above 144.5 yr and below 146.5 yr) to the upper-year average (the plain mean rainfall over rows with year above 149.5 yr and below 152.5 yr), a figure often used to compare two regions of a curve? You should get 4.08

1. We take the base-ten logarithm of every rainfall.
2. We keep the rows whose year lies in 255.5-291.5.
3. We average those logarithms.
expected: 2.27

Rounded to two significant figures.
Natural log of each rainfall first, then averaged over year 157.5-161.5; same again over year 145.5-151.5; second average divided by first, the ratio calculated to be 0.99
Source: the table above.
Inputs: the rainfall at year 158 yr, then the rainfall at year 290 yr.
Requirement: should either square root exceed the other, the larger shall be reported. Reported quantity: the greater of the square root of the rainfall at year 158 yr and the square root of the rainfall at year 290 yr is 16.8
